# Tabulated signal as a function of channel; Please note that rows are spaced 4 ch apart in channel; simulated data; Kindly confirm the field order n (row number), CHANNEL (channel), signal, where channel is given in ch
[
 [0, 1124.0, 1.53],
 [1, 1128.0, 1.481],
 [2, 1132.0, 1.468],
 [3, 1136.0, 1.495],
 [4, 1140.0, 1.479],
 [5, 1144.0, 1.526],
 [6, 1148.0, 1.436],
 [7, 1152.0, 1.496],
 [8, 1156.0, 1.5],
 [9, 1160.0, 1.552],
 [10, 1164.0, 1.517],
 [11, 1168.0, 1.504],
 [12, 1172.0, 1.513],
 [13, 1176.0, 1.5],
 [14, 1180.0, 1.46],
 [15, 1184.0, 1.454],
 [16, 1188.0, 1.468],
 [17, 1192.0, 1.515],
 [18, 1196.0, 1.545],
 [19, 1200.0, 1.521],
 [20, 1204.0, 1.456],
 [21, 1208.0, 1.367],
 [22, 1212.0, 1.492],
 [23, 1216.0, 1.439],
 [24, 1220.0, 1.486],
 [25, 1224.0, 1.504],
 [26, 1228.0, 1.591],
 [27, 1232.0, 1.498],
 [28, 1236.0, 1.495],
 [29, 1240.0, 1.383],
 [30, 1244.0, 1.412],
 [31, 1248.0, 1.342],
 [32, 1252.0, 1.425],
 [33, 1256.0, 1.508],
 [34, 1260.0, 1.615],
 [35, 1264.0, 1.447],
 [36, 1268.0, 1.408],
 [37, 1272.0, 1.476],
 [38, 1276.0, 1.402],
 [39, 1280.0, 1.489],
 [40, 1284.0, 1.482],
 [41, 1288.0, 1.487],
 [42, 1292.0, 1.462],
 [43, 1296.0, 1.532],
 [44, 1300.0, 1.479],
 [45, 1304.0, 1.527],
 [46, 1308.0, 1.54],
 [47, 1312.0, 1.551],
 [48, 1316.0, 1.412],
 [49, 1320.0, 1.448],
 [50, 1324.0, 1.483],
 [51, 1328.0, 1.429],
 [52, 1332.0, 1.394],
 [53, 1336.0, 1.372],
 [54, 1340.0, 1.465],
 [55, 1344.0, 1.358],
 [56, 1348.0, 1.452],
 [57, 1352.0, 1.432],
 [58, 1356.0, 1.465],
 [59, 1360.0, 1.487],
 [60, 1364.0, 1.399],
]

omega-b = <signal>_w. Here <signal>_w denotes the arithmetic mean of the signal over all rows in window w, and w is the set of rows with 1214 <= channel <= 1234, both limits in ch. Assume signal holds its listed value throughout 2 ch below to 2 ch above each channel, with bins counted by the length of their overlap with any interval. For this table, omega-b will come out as 1.50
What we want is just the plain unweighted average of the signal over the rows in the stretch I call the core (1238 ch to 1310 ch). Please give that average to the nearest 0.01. 1.47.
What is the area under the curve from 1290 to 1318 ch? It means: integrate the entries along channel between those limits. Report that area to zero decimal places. 42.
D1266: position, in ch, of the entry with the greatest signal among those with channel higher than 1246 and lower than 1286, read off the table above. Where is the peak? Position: 1260.0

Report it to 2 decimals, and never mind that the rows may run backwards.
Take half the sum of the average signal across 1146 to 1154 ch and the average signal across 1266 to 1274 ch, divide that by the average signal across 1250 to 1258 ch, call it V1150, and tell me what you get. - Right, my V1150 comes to 0.99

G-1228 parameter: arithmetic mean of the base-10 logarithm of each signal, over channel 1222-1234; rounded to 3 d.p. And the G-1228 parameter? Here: 0.185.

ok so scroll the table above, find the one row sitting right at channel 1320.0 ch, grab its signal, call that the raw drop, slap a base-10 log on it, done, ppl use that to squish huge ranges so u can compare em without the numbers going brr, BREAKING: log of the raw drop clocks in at 0.161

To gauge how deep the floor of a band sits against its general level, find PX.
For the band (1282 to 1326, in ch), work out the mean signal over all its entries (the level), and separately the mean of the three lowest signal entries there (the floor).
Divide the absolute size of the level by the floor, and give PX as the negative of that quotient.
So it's -1.04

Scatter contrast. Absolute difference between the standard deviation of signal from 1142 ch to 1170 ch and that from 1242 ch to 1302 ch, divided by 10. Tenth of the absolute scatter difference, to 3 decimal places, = 0.003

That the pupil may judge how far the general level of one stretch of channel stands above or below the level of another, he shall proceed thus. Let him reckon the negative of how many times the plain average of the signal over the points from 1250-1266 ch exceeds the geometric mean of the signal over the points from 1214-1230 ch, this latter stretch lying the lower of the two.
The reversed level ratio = -1.00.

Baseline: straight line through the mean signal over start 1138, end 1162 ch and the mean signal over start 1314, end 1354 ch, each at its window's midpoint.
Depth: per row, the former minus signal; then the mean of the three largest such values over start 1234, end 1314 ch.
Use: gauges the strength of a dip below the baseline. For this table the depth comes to 0.082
